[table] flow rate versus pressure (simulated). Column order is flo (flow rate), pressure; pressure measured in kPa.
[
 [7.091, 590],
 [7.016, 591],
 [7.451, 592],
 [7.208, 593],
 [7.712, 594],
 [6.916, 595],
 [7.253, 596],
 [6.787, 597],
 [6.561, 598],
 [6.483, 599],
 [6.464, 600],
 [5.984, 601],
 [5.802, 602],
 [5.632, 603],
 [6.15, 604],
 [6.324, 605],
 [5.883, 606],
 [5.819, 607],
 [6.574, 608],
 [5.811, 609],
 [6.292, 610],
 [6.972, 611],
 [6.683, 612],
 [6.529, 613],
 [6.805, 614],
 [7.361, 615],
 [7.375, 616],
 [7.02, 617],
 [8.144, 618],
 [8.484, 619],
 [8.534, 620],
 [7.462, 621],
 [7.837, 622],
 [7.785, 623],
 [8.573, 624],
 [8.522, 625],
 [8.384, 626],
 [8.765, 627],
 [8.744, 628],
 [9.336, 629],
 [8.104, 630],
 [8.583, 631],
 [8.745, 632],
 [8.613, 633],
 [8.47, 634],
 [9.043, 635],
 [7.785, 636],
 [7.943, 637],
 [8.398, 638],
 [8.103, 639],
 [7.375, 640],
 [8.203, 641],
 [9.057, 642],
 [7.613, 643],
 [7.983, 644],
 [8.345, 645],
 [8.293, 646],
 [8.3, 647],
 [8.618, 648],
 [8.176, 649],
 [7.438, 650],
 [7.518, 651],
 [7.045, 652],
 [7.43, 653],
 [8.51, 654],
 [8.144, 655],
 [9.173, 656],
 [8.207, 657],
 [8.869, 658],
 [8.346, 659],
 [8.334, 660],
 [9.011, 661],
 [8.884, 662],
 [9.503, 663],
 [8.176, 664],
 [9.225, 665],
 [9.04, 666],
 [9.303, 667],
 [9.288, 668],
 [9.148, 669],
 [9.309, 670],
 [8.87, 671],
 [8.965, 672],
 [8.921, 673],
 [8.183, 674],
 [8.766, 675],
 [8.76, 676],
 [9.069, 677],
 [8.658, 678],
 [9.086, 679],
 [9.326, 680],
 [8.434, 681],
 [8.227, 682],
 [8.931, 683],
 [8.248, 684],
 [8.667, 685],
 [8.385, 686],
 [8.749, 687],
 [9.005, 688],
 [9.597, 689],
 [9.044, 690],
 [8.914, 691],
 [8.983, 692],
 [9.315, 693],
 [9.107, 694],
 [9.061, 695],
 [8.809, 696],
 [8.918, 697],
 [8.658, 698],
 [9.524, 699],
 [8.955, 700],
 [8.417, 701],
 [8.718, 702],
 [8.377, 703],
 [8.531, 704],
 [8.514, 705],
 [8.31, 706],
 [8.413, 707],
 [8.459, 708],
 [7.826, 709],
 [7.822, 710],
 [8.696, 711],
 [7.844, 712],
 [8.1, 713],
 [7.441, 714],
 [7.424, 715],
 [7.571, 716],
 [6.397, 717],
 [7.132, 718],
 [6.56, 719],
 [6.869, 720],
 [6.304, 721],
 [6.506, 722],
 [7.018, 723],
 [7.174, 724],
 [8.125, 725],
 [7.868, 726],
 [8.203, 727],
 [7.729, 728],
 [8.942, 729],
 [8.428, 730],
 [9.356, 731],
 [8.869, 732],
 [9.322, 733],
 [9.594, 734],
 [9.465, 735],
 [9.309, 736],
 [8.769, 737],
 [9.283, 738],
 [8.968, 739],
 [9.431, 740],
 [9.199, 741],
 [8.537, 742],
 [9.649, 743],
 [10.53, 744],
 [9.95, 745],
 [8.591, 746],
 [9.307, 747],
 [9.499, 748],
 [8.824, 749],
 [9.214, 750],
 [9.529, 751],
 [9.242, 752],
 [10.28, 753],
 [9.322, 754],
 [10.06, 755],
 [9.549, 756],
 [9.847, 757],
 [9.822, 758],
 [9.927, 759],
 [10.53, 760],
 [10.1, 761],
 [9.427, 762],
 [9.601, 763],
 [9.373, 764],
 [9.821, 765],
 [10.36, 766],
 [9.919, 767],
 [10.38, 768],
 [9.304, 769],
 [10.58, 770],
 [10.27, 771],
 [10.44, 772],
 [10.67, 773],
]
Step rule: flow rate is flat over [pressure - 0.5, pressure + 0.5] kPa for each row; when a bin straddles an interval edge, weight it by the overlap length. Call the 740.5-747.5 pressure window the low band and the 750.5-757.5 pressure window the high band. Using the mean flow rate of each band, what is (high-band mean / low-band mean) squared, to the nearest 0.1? 1.1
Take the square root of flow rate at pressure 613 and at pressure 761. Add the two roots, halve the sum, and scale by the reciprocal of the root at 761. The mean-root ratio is 0.90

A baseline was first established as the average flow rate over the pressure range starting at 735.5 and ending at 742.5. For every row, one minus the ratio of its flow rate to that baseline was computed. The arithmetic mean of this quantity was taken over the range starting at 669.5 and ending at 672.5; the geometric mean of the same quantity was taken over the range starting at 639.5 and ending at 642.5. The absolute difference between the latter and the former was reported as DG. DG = 0.03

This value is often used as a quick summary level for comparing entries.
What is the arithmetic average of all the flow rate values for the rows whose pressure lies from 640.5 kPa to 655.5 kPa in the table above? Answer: 8.04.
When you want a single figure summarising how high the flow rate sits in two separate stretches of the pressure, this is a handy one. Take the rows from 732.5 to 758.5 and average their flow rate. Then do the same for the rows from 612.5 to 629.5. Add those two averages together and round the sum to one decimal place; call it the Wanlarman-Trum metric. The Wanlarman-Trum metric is 17.4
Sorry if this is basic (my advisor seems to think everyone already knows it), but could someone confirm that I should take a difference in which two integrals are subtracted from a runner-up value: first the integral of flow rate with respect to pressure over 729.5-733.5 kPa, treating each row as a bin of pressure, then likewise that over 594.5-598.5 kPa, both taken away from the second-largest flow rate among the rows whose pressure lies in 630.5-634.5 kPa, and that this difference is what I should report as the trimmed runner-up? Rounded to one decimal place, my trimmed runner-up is -54.9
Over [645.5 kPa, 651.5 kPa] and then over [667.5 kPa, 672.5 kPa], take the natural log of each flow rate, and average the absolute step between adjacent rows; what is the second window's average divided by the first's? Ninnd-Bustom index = 0.58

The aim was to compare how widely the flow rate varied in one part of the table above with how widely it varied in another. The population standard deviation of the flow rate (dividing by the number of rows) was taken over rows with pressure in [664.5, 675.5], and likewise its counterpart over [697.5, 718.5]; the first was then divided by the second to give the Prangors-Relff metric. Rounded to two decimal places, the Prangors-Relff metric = 0.46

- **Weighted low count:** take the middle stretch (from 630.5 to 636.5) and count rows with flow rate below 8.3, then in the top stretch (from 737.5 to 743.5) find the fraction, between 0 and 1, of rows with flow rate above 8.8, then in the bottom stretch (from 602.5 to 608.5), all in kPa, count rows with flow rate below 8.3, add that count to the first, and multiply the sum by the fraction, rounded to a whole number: 6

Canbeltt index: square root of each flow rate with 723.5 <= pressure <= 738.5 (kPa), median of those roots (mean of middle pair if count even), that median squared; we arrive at 8.9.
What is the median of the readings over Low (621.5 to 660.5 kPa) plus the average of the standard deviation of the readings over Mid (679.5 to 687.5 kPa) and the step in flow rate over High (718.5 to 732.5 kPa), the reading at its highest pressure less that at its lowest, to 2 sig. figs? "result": 9.7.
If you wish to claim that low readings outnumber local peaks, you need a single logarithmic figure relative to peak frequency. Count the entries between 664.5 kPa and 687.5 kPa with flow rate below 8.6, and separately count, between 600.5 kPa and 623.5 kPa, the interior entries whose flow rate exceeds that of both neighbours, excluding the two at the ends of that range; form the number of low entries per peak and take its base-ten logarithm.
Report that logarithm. -0.1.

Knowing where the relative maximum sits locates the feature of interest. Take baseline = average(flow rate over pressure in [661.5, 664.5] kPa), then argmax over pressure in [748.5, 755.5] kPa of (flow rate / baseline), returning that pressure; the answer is 753 kPa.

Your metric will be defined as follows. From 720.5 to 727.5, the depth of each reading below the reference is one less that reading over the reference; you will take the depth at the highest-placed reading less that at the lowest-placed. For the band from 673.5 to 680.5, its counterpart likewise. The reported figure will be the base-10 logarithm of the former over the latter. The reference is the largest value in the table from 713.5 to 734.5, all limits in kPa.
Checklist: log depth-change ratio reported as 0.22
